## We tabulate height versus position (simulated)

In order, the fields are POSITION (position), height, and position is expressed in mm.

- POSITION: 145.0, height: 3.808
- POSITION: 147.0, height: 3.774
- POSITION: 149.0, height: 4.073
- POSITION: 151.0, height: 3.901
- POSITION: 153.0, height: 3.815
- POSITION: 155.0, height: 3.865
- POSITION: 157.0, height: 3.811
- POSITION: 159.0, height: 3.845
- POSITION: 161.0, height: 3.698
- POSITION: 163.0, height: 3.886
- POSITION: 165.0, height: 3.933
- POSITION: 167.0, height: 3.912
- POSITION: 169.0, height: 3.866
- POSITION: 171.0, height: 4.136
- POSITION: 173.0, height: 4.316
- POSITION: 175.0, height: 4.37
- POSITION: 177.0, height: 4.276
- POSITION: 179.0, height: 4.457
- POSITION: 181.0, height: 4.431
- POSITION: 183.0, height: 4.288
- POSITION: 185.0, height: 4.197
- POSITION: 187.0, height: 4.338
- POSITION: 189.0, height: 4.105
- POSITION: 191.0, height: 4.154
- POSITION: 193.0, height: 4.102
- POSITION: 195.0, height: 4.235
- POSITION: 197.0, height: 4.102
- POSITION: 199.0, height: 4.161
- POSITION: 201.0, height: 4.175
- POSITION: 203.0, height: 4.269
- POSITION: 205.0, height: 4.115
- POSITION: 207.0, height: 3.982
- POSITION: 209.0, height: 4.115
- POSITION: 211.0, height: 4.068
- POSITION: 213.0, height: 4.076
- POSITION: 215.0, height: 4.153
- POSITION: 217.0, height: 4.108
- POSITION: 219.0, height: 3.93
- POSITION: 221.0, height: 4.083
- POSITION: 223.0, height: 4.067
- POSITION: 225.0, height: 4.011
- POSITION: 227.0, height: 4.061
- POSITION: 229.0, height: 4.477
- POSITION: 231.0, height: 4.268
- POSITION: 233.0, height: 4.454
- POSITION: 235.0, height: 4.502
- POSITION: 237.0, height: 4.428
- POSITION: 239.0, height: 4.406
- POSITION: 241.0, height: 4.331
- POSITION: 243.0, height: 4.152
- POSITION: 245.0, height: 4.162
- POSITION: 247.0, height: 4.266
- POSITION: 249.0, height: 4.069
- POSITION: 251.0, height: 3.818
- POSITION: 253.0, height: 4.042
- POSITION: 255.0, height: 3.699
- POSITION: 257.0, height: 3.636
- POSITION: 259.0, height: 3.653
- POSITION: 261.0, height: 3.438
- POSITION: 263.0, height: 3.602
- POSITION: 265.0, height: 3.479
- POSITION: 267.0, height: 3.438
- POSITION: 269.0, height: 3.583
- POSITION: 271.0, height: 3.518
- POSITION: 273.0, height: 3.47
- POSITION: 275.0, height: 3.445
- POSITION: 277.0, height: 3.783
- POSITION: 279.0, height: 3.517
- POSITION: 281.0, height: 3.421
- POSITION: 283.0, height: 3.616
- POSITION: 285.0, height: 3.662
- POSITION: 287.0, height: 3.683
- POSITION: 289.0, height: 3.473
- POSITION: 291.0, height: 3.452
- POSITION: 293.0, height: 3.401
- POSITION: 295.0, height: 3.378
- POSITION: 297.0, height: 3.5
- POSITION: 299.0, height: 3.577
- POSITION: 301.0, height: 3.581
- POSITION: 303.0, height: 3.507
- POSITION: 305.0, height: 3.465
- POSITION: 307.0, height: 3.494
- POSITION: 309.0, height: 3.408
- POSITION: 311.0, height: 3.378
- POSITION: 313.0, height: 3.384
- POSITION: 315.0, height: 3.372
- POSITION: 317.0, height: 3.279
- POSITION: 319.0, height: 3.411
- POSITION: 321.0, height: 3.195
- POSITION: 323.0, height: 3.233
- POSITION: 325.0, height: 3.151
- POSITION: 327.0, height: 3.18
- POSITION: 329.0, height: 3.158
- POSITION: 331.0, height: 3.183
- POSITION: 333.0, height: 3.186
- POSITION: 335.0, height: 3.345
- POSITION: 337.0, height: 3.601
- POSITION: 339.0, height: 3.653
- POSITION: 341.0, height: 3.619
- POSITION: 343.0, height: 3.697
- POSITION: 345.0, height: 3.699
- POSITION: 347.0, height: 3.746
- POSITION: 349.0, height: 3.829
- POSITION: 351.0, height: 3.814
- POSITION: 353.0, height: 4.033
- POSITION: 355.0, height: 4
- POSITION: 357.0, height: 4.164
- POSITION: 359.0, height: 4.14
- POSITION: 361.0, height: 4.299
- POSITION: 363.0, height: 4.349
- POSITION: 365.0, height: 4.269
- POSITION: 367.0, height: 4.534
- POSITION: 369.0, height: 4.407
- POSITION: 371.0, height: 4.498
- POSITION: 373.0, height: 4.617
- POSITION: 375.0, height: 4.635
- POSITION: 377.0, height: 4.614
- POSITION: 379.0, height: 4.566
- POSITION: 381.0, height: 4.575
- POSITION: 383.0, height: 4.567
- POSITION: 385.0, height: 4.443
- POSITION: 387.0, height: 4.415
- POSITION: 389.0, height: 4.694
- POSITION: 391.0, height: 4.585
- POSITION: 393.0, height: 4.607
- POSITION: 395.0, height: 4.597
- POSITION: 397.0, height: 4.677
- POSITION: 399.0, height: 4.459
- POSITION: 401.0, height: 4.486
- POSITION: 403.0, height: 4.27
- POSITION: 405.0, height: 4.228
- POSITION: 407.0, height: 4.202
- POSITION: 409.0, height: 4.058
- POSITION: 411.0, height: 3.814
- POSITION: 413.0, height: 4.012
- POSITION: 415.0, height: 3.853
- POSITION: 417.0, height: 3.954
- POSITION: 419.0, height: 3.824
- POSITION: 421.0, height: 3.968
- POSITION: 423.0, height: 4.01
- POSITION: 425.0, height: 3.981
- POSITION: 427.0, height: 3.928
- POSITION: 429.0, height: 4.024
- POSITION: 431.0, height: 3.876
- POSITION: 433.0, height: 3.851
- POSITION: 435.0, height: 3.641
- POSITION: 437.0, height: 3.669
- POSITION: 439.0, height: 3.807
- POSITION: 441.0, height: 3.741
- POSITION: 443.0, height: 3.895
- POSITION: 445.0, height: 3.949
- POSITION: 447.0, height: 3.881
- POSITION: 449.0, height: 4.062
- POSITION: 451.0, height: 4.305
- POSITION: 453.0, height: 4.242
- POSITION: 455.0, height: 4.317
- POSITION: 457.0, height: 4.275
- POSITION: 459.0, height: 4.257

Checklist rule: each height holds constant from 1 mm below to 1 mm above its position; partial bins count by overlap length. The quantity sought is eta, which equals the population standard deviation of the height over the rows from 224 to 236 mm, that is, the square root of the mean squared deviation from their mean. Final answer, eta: 0.20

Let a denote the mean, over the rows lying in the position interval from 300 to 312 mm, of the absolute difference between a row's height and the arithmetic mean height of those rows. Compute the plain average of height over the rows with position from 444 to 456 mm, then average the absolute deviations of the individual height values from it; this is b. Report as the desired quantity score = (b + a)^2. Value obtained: 0.047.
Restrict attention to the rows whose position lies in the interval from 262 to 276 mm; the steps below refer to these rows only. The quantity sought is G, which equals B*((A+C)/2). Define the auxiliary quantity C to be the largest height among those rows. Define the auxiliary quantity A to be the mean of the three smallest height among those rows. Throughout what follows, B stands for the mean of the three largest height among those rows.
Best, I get 13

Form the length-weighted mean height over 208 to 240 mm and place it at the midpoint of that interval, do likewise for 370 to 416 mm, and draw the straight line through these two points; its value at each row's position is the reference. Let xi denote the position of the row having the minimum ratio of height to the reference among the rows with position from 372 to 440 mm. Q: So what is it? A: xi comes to 435.0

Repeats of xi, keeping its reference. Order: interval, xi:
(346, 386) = 347.0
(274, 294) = 293.0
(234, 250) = 249.0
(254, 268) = 267.0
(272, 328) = 325.0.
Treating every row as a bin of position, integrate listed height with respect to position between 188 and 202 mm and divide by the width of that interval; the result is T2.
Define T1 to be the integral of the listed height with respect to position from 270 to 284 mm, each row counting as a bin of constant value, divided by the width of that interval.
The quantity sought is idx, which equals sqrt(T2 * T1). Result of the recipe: 3.8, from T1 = 3.5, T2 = 4.15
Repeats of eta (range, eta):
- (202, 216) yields 0.08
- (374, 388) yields 0.08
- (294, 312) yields 0.07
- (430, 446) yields 0.10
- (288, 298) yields 0.05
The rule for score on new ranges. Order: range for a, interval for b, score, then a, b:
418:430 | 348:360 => 0.029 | 0.05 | 0.12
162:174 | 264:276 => 0.035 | 0.15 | 0.04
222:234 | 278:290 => 0.072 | 0.18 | 0.09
